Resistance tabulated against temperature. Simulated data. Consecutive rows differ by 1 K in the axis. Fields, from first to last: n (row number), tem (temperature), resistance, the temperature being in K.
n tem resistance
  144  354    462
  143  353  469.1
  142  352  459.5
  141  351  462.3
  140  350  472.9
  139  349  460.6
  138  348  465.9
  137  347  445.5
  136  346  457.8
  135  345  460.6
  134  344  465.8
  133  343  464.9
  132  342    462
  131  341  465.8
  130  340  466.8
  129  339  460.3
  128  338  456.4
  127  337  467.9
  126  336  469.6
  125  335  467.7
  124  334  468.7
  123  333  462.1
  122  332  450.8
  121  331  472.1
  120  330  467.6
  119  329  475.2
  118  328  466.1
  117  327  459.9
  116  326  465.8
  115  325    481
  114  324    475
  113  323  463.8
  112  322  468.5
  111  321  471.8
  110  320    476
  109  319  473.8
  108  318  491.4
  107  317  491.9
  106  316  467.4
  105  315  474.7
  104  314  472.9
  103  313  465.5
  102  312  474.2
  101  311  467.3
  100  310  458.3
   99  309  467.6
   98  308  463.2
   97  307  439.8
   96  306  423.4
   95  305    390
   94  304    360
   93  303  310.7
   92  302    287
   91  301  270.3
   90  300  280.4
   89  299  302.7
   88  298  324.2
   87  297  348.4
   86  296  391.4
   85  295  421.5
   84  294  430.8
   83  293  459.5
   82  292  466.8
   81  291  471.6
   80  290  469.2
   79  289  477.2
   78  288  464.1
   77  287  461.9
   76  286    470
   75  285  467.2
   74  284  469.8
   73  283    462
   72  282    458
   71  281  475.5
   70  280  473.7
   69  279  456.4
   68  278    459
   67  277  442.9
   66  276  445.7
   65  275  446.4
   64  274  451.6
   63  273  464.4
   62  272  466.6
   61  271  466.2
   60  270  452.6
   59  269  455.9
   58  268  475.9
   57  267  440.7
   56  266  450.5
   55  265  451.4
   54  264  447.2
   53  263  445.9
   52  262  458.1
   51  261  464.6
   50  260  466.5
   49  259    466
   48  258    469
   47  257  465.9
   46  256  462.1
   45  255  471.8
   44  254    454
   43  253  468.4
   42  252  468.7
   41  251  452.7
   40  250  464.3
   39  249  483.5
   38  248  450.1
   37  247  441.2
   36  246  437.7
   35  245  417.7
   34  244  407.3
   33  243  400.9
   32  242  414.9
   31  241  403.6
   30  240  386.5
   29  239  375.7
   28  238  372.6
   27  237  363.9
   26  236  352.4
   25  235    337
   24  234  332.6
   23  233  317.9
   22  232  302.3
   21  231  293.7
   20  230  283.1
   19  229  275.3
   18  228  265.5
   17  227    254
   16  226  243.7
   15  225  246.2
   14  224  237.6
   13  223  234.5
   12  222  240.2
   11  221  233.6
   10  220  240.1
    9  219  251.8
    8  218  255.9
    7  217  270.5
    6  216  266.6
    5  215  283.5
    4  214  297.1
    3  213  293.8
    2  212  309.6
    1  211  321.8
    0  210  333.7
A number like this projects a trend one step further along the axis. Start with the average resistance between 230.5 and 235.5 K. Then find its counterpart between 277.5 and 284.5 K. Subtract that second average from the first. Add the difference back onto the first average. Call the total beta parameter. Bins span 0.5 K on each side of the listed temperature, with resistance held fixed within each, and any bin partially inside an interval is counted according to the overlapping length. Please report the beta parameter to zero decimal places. 168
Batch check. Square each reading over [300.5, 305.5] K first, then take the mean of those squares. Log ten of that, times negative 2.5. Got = -12.6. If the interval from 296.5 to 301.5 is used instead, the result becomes -12.4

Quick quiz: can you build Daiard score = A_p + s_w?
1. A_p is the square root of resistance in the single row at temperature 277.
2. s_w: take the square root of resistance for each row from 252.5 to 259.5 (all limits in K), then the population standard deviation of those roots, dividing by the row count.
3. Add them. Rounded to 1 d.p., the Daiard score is 21.2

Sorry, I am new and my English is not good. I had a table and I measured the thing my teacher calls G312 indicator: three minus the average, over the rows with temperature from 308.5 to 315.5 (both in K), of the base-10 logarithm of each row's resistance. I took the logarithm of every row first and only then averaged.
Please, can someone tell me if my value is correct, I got 0.33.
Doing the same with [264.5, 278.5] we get 0.34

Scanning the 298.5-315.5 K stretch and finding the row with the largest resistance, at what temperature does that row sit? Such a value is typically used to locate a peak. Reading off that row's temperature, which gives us 315 K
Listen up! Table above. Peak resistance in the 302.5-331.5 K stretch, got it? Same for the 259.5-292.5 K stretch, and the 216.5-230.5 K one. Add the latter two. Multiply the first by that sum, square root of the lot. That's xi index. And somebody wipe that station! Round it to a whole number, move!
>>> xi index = 612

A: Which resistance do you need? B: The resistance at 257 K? 465.9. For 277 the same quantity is 442.9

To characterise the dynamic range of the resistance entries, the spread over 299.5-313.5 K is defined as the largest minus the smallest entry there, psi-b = 204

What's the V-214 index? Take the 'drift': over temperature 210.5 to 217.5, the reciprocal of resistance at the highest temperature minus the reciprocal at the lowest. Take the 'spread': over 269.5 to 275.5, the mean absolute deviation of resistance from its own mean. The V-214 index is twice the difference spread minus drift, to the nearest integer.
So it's 16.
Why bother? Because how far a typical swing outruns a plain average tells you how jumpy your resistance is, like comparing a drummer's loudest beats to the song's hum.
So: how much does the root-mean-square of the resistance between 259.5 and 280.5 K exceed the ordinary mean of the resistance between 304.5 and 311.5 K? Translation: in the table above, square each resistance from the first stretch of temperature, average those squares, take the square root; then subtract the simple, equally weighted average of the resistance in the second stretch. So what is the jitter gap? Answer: 12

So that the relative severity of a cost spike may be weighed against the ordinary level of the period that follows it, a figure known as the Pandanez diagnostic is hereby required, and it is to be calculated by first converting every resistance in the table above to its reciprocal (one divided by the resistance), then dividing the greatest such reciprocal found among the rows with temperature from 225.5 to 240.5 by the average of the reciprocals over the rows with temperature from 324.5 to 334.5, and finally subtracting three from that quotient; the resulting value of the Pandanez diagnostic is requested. -1.08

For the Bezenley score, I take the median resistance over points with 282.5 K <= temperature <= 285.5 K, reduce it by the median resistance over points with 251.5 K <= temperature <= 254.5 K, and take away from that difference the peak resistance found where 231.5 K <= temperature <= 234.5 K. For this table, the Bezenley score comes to -334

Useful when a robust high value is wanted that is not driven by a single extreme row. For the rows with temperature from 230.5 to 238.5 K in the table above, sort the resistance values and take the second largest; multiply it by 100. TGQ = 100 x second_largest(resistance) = 36390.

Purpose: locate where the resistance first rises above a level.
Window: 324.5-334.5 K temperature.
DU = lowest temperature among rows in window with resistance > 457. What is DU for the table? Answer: 325 K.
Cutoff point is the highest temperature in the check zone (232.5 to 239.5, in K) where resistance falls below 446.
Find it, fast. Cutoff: 239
